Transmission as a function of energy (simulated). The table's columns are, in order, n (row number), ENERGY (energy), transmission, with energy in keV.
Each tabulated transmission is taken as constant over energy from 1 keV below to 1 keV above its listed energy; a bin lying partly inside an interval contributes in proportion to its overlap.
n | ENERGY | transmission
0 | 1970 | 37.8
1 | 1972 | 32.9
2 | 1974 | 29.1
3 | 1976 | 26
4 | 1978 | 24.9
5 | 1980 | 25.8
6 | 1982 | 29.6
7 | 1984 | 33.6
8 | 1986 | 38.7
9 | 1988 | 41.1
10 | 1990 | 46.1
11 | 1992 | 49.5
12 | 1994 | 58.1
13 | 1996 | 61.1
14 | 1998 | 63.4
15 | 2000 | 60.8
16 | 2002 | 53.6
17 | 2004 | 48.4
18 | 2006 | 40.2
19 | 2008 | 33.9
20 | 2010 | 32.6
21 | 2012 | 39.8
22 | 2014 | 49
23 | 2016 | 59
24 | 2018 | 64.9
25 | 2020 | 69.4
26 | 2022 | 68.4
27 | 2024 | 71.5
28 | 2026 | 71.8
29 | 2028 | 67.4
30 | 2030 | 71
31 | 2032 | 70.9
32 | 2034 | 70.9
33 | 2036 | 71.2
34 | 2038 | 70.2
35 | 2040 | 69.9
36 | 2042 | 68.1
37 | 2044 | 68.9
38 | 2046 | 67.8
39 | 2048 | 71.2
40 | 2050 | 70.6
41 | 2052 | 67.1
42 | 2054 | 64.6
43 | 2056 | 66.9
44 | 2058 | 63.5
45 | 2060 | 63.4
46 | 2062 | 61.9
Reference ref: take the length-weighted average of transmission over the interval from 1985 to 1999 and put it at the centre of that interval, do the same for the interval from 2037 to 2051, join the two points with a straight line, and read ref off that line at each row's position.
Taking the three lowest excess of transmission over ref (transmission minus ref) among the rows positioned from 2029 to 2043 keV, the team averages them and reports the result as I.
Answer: 1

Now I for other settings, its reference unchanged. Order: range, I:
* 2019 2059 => -9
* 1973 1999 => -21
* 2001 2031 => -22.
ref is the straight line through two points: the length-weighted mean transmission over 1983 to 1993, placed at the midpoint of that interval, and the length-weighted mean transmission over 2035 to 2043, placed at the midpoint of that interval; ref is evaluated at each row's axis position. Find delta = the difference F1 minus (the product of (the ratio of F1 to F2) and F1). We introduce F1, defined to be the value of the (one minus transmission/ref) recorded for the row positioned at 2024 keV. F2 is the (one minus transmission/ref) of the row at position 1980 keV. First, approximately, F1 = -0.16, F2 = 0.3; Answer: -0.2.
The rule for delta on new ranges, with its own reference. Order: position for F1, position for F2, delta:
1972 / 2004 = 0.0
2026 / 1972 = -7.1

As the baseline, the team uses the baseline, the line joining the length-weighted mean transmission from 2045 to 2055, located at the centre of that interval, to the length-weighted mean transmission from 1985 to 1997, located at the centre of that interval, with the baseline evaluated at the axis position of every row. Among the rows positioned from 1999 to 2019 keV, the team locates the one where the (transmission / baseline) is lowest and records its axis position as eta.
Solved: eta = 2010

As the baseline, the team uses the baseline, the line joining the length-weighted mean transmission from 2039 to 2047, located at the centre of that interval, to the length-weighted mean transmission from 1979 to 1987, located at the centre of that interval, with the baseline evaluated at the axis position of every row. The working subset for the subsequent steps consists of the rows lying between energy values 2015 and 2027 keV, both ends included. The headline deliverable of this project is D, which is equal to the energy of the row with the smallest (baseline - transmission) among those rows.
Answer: 2020 keV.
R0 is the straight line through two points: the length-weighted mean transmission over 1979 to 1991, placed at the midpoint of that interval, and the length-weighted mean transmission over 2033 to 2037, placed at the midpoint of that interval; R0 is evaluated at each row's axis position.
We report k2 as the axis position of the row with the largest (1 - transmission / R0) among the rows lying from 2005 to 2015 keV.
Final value 2010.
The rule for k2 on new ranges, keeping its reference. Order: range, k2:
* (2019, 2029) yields 2028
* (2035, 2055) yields 2054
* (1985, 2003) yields 1986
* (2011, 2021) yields 2012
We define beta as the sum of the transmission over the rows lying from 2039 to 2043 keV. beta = 138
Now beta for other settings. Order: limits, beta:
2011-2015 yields 89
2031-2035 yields 142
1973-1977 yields 55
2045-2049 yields 139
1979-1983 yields 55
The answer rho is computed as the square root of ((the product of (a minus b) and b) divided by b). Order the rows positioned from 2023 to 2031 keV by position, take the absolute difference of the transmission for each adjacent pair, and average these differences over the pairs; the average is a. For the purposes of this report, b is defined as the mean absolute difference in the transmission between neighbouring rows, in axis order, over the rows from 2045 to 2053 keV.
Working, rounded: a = 2.8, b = 2.50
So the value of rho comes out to 0.52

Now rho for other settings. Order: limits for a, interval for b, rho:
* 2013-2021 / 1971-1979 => 2.03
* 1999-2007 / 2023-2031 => 2.02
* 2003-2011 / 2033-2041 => 2.18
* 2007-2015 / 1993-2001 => 1.81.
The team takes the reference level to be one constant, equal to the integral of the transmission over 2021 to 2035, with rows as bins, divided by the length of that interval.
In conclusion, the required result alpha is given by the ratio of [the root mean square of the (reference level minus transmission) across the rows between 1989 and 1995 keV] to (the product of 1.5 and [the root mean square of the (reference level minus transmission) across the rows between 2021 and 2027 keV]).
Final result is 8.4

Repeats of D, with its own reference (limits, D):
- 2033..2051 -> 2034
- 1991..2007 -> 1998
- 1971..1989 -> 1972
